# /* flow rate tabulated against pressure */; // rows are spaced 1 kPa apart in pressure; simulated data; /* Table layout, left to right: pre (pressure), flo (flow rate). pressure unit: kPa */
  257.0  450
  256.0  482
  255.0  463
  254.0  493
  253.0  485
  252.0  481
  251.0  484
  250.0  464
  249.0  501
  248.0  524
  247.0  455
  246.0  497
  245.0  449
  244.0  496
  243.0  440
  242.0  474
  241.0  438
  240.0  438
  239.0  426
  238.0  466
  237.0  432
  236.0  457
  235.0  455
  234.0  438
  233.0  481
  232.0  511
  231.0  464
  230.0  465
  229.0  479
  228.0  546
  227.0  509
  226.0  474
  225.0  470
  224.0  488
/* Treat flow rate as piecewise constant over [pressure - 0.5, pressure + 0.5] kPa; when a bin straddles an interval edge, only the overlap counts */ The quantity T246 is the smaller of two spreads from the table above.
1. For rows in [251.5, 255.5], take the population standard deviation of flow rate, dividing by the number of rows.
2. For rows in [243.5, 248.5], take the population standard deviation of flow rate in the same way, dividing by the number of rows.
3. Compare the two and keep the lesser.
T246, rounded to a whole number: 11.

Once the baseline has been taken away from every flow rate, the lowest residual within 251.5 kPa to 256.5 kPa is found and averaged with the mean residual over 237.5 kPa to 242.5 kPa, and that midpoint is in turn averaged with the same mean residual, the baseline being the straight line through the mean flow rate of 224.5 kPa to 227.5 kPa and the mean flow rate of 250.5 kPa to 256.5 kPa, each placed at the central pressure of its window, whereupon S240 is -30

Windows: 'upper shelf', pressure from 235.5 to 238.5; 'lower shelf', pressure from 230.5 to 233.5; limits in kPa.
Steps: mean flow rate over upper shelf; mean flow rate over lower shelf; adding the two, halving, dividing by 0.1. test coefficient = 4685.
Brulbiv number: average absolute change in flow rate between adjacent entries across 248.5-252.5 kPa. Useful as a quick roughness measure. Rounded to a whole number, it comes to 20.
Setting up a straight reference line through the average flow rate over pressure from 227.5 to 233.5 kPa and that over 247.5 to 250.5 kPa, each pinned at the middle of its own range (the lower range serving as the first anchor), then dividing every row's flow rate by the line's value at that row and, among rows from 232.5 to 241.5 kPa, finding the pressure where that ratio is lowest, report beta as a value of 239.0 kPa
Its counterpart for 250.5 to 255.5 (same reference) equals 255.0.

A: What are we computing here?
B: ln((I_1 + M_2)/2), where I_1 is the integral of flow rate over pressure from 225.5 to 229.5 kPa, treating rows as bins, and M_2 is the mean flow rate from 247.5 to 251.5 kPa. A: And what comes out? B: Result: 7.13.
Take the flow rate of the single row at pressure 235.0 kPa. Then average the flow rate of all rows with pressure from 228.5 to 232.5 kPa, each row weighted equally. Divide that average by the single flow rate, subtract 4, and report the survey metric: -2.95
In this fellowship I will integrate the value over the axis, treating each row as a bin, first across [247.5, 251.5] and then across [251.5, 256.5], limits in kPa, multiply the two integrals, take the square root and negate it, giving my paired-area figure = -2178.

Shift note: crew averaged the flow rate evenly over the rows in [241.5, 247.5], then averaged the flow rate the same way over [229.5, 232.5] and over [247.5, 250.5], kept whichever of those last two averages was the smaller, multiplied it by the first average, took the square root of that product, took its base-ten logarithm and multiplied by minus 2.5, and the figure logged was -6.69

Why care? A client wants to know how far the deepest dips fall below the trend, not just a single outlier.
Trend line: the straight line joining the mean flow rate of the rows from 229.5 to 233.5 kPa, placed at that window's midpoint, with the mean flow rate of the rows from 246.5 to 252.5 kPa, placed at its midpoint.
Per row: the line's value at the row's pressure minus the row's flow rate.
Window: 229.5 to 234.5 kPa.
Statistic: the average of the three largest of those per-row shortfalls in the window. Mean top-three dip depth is 25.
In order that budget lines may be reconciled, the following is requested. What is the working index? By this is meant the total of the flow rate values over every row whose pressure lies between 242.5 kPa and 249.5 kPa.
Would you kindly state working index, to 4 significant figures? 3362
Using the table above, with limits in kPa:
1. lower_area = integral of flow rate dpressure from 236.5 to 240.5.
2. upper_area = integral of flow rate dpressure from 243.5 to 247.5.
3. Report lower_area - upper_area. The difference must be -135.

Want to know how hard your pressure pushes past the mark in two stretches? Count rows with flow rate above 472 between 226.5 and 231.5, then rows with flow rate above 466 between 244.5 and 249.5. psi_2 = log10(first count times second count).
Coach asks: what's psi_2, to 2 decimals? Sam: 0.95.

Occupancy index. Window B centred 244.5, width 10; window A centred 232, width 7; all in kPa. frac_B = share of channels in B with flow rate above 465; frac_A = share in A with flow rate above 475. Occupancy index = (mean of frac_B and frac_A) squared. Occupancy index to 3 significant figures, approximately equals 0.216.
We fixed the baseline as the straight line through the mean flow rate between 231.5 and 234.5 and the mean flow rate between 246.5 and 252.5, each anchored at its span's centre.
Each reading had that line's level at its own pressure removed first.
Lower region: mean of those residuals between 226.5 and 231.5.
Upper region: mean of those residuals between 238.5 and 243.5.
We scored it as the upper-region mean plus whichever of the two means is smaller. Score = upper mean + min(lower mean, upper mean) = -75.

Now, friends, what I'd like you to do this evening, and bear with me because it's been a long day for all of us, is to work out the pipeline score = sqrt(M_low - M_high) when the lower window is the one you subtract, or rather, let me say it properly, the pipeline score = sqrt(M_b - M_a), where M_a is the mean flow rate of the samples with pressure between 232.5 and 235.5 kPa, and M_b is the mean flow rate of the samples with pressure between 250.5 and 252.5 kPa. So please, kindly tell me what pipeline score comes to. 4.9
